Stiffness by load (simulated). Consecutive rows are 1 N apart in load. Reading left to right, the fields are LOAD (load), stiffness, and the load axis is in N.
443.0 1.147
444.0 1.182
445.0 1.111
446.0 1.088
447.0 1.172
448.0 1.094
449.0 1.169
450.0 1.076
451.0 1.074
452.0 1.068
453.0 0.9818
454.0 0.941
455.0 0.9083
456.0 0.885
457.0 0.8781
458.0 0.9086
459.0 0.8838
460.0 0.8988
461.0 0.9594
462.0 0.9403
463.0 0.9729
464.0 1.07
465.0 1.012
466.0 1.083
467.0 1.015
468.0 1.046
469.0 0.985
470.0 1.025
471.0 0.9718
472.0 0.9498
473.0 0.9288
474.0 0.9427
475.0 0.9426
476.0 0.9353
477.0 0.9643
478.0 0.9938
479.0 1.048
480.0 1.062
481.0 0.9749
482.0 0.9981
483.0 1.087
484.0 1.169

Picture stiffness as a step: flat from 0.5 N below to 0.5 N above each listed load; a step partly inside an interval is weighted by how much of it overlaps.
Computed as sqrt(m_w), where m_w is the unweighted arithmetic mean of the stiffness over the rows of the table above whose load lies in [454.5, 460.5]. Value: 0.95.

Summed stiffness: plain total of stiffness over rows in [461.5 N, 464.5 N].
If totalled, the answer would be 3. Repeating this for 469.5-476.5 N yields 7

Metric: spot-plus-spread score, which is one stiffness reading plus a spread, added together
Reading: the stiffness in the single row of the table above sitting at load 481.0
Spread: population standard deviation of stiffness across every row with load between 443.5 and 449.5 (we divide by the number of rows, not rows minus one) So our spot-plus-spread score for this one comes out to 1.01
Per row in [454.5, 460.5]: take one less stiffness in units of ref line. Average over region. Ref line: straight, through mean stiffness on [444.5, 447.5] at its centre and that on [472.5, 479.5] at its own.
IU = 0.16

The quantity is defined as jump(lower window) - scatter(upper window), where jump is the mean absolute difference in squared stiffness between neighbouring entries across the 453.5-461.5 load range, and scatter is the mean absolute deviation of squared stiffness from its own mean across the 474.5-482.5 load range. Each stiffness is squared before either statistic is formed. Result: -0.020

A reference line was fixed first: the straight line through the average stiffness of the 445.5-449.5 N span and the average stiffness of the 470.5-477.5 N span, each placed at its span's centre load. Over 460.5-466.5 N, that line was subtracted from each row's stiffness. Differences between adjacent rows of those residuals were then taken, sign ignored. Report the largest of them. 0.104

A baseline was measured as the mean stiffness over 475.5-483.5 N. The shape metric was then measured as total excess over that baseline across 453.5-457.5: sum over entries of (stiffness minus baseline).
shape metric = -0.42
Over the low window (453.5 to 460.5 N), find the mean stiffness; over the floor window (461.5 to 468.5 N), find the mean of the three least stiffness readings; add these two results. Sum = 1.88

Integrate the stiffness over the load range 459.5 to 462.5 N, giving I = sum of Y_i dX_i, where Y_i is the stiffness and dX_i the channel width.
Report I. 2.8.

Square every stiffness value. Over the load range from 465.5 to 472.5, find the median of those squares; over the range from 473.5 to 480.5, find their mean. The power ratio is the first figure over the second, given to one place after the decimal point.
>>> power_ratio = 1.1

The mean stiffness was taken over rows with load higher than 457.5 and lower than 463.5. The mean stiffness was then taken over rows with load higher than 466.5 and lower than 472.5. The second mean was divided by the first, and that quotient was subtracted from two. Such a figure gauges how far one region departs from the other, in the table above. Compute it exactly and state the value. 0.92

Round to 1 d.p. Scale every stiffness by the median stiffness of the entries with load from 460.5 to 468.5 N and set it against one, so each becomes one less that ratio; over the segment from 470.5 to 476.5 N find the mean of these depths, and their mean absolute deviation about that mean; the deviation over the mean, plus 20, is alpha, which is 20.2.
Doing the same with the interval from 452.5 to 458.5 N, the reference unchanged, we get 20.3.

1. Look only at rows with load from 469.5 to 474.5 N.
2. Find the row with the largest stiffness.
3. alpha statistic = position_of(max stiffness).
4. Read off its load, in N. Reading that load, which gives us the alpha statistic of 470.0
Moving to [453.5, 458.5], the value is 454.0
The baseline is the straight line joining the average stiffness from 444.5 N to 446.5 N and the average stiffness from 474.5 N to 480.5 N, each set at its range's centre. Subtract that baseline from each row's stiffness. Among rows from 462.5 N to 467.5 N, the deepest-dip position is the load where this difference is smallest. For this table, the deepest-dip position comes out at 463.0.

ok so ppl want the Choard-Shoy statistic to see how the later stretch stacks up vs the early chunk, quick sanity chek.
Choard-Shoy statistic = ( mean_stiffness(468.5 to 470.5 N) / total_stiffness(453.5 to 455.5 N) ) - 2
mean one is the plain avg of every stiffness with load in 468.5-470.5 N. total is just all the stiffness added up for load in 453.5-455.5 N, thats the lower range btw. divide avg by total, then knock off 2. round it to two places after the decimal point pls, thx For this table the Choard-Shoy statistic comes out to -1.46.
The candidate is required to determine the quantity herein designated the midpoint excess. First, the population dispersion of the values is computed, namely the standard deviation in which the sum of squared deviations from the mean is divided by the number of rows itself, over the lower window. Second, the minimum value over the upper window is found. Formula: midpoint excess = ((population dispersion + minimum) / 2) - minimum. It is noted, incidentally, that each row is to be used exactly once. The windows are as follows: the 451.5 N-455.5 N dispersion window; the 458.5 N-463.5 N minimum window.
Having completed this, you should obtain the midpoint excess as -0.412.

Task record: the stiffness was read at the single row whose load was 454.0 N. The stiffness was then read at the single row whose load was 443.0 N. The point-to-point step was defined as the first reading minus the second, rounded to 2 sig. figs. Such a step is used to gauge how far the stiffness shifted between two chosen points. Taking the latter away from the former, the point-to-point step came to -0.21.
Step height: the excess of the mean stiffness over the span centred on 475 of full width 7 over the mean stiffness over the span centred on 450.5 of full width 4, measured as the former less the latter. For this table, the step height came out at -0.15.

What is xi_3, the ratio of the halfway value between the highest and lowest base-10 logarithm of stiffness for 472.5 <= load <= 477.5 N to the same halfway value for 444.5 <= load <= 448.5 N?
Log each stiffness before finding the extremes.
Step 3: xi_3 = -0.5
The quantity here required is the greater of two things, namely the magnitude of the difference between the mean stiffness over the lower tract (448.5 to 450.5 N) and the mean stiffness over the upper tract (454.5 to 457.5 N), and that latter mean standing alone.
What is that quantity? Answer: 0.89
